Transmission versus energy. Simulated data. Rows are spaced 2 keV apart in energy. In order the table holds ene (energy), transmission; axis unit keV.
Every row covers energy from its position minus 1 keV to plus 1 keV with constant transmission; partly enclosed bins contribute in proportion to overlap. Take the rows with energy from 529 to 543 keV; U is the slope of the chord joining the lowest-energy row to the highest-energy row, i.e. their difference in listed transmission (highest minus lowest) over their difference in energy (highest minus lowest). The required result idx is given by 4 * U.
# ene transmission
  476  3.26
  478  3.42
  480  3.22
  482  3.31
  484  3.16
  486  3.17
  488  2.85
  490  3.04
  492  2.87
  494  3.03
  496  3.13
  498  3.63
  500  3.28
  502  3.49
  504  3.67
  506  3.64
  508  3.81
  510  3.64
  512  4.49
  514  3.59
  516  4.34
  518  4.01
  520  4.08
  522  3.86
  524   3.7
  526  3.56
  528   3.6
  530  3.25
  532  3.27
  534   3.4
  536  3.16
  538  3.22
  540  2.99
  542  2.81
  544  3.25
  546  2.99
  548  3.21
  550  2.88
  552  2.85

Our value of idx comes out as -0.1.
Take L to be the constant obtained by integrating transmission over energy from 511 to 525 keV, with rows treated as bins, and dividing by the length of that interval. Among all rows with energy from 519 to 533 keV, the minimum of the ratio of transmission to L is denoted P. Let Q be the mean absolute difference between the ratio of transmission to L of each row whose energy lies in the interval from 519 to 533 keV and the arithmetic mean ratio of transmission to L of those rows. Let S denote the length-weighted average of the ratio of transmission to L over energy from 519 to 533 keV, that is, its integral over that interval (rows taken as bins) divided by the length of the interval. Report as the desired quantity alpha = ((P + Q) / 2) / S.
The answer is 0.480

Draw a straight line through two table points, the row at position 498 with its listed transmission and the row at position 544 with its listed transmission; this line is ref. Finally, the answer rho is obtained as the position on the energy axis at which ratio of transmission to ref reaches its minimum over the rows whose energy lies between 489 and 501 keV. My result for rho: 492 keV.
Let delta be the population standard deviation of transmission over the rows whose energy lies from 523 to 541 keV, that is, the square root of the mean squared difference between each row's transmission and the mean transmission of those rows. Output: 0.219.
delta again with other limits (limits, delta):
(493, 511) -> 0.255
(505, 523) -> 0.301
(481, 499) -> 0.223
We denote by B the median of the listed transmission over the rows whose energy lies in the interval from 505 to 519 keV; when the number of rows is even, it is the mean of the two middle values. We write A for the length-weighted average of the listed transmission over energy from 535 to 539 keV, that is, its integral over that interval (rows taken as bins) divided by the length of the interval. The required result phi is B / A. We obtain 1.19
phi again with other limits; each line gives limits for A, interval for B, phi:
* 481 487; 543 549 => 1.00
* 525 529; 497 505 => 0.99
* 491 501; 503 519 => 1.17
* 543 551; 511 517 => 1.41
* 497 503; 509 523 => 1.16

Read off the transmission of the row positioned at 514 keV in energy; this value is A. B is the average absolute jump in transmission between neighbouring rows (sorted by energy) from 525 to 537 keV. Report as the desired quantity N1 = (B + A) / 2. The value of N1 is 1.87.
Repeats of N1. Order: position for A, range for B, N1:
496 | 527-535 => 1.65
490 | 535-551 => 1.64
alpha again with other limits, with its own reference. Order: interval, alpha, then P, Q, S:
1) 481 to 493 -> 0.489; 0.71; 0.037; 0.76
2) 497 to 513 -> 0.472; 0.82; 0.055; 0.92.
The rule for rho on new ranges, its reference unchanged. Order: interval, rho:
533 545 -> 542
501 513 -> 502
